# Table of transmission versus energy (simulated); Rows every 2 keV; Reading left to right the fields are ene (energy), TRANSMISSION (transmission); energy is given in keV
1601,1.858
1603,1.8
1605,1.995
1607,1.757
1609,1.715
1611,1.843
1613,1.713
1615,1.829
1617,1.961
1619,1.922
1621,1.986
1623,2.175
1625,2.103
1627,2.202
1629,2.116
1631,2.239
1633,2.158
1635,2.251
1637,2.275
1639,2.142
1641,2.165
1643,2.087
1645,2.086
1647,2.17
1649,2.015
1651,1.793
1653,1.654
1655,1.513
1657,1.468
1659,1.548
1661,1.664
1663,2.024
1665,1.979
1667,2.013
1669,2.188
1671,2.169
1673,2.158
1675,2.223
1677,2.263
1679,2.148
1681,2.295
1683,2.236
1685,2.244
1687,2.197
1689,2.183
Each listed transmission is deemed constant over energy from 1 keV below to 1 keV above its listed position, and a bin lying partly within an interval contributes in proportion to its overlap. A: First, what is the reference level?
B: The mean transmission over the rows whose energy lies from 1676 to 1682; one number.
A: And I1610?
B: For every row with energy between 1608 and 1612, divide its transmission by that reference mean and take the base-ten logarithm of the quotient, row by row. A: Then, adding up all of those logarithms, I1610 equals -0.20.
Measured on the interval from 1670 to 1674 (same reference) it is -0.03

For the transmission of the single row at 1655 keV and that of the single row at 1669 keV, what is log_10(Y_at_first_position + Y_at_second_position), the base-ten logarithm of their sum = 0.568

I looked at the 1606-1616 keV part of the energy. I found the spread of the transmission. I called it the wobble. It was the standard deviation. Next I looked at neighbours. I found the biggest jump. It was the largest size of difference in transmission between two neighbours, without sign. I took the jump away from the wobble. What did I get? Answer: -0.07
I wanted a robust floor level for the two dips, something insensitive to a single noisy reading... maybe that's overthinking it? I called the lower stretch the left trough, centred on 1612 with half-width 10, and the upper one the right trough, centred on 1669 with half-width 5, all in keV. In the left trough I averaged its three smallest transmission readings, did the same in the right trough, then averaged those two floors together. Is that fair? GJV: 1.89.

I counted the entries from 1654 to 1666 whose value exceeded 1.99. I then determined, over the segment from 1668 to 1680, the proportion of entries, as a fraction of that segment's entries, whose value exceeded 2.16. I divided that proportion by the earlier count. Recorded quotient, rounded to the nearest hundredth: 0.67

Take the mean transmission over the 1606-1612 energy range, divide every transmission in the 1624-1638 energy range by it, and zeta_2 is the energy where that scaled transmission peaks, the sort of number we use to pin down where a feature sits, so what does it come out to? 1637 keV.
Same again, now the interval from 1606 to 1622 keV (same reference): 1621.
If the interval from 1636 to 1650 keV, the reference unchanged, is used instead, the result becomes 1637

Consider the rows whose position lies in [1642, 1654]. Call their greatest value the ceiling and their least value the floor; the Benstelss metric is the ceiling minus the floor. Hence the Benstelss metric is 0.52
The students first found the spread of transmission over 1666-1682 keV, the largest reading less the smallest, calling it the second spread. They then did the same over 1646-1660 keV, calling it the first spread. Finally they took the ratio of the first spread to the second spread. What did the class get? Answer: 2.5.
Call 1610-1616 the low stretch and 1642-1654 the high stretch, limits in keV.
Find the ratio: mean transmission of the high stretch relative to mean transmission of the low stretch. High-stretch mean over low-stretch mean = 1.10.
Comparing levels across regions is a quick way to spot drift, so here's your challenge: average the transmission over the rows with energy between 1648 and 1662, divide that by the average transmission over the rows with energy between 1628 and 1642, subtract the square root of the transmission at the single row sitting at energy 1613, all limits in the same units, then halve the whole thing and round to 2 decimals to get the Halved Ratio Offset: -0.27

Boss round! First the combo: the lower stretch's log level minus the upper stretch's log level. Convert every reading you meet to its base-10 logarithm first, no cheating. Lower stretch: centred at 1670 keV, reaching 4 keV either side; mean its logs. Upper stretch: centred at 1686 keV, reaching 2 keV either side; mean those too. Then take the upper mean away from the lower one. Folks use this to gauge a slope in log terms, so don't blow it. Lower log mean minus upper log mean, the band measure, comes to -0.02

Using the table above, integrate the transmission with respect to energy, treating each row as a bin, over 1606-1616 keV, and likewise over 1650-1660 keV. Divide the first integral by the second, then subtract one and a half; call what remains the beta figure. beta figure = -0.39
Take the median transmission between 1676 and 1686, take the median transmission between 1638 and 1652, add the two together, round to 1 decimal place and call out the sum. 4.3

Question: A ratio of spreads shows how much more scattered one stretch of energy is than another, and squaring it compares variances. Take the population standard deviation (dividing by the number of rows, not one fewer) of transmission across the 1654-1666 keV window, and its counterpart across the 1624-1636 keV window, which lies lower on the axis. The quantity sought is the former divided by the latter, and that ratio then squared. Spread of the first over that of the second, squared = 15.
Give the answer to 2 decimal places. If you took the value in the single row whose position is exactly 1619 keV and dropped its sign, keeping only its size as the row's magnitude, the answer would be 1.92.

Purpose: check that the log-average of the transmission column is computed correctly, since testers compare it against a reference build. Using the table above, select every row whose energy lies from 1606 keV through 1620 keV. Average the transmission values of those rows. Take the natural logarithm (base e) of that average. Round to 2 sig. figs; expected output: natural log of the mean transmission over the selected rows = 0.60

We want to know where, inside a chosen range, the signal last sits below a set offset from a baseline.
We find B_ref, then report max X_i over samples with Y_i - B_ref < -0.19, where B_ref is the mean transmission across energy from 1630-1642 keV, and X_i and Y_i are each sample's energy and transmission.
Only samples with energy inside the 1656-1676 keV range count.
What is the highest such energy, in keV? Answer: 1667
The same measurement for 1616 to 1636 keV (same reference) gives 1621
